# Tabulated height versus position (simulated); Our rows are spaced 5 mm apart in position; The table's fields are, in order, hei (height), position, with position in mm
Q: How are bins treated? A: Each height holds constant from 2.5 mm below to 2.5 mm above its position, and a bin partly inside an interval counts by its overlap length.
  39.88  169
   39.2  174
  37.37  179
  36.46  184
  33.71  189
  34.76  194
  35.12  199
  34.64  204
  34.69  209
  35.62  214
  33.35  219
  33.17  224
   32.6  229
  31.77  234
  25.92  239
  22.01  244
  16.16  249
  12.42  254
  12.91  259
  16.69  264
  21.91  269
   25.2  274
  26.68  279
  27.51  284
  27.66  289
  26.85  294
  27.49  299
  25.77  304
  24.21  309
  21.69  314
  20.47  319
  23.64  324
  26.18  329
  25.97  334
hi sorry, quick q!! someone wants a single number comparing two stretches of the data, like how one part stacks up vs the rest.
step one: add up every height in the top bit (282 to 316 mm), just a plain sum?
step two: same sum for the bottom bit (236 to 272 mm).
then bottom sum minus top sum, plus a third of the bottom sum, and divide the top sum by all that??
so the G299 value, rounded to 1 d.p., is -17.3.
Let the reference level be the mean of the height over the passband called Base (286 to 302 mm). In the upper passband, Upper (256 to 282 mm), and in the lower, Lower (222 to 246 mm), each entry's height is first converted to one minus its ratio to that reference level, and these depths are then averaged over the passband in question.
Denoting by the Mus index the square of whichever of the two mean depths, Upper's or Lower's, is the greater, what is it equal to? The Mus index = 0.059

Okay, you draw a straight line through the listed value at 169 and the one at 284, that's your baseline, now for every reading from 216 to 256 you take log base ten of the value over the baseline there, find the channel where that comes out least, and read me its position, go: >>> 254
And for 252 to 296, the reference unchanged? 254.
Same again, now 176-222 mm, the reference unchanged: 189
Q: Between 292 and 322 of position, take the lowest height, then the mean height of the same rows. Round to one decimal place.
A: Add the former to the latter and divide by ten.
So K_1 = 4.5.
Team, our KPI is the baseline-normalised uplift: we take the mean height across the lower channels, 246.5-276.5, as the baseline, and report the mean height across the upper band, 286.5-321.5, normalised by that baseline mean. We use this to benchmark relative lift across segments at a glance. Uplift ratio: 1.4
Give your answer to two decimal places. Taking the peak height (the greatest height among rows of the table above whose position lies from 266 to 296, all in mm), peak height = 27.66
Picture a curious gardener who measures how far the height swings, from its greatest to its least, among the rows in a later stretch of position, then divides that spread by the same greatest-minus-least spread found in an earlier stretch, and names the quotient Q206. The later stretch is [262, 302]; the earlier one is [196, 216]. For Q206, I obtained 11.2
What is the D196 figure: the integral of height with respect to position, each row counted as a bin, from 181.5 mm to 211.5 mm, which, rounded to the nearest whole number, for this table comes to 1047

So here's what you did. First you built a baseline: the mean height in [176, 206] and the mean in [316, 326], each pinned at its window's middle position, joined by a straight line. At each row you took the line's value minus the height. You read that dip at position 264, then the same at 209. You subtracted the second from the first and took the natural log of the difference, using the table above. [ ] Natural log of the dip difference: 2.5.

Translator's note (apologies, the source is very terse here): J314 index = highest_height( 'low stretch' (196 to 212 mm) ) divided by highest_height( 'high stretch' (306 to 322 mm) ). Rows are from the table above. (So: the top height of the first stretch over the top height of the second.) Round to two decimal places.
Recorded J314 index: 1.45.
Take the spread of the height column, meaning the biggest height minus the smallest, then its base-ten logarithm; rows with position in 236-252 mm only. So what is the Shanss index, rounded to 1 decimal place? 1.0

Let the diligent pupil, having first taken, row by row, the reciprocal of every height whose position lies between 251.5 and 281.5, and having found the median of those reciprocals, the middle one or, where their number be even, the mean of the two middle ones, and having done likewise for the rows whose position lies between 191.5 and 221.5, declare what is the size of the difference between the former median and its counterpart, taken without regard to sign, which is 0.0240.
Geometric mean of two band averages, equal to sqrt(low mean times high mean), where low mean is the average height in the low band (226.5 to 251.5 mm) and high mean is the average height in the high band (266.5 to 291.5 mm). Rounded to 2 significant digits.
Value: 26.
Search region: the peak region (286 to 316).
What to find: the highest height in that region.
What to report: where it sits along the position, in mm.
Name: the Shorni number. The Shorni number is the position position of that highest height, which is 289 mm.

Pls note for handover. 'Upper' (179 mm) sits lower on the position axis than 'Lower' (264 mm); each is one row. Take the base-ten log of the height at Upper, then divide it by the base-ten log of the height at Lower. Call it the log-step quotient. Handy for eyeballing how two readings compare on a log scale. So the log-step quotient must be 1.29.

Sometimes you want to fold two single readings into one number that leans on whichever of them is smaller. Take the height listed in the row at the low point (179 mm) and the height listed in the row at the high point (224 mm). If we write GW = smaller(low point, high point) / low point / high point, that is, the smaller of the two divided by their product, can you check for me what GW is 0.0268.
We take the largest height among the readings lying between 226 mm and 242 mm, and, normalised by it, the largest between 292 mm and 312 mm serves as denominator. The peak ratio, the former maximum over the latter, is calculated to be 1.19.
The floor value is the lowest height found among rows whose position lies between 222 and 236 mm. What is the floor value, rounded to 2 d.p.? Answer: 31.77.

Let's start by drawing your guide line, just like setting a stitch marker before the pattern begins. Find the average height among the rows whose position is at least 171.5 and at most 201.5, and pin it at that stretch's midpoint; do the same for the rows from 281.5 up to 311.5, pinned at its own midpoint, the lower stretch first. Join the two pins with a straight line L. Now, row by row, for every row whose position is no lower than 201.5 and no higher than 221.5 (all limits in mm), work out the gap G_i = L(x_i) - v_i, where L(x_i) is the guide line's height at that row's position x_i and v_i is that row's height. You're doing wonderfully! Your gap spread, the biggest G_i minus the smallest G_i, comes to 1.8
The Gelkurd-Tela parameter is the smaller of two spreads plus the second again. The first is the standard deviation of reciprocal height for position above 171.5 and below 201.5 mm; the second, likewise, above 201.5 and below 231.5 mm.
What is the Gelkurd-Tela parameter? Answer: 0.002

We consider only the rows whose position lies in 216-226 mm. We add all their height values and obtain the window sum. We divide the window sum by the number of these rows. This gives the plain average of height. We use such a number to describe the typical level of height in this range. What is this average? 33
